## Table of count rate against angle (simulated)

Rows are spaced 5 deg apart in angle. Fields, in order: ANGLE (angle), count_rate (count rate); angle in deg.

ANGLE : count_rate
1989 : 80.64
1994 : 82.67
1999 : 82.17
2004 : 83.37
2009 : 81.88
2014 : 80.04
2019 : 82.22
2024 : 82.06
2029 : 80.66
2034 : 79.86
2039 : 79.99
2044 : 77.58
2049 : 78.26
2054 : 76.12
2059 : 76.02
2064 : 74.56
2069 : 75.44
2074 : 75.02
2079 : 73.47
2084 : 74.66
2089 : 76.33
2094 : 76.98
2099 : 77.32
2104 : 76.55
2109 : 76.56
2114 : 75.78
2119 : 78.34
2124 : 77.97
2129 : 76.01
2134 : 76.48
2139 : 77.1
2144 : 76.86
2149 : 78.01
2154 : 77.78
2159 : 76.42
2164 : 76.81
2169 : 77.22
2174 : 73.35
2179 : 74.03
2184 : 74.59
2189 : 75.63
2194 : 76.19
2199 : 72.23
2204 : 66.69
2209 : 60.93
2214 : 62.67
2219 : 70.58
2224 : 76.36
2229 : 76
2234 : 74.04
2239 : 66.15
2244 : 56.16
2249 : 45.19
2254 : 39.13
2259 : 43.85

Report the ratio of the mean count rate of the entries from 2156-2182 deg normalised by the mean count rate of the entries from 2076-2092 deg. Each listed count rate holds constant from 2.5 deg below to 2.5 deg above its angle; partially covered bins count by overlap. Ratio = 1.01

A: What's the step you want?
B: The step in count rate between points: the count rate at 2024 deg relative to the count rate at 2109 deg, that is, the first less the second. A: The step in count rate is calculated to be 5.5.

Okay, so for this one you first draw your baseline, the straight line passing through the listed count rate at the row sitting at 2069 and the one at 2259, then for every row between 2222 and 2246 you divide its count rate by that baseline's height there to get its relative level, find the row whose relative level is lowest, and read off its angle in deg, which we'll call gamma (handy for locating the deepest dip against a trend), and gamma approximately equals 2244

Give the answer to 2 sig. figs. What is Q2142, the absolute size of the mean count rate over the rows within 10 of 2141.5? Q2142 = 77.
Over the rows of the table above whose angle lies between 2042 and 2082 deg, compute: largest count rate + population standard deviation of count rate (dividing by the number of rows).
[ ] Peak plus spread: 80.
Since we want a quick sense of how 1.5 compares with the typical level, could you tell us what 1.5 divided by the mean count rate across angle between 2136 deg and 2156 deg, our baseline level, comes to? 0.0194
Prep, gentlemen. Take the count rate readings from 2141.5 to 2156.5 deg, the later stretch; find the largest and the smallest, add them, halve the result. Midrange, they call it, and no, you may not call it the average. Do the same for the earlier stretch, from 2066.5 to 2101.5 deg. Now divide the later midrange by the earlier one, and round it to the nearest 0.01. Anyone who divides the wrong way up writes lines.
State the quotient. 1.03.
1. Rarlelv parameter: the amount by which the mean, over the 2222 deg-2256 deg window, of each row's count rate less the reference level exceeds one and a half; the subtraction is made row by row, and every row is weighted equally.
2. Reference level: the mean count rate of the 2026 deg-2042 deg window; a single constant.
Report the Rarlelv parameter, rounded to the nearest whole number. -20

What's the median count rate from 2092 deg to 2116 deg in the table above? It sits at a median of 77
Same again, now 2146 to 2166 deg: 77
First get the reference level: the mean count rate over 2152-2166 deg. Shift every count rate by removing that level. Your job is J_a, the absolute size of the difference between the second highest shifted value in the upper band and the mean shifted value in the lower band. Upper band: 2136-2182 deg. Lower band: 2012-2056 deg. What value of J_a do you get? 1.9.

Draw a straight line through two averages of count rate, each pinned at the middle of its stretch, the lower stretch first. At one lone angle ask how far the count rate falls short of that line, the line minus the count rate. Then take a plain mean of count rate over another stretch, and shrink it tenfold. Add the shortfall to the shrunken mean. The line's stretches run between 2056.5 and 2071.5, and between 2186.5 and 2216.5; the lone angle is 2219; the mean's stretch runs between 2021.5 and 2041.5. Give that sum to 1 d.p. 5.7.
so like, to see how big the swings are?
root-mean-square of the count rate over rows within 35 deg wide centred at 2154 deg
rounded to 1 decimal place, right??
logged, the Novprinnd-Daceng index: 77.2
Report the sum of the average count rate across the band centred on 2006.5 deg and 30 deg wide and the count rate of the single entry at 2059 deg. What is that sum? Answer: 158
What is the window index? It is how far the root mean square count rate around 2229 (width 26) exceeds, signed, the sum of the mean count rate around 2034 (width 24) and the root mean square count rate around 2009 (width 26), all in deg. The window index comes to -89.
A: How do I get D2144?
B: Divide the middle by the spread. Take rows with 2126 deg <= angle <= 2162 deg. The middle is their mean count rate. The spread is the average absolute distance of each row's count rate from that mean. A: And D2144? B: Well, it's 132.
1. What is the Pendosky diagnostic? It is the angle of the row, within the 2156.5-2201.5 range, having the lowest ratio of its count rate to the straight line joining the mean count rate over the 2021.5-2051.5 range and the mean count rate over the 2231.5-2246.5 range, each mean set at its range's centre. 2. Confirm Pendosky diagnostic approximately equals 2174 deg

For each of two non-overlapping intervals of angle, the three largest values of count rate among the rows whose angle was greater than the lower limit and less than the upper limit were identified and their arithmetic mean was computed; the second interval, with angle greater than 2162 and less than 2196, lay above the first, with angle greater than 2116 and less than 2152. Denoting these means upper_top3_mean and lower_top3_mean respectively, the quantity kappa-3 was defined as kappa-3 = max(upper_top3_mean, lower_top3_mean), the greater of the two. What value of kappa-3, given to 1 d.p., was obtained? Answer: 78.1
